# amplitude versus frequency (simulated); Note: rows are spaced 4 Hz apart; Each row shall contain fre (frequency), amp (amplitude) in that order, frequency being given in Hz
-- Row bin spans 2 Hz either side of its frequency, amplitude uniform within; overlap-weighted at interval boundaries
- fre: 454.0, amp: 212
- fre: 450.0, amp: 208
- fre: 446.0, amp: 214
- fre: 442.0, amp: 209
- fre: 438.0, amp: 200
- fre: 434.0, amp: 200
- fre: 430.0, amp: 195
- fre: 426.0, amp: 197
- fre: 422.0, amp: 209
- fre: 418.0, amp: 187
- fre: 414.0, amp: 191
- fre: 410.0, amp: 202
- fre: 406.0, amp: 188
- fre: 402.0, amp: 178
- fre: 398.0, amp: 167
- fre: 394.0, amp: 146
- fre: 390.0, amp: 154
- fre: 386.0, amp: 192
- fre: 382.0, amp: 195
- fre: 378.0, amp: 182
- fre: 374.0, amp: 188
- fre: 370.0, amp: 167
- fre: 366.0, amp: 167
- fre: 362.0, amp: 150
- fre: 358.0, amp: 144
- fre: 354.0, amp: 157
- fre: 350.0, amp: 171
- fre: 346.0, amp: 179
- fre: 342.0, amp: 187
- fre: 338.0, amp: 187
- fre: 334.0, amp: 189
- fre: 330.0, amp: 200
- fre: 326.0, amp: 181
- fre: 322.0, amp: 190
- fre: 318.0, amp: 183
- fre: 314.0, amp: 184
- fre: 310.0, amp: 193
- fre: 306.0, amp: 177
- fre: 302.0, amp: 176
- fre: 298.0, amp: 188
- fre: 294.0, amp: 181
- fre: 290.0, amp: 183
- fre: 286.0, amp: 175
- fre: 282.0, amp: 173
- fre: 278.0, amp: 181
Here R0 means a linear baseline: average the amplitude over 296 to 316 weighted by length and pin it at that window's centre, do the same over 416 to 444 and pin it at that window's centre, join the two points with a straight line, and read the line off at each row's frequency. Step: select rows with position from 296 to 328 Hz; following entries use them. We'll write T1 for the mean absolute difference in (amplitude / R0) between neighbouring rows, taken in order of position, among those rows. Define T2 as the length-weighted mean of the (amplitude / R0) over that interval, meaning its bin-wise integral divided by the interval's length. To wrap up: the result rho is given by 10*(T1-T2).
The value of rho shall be -9.5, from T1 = 0.043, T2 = 1.00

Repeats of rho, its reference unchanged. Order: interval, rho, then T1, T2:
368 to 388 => -9.0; 0.056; 0.96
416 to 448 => -9.7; 0.039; 1.01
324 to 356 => -9.2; 0.049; 0.97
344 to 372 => -8.0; 0.052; 0.85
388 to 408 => -7.9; 0.063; 0.85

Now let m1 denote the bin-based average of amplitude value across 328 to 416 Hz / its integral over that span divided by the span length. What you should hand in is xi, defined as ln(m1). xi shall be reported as 5.17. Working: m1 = 176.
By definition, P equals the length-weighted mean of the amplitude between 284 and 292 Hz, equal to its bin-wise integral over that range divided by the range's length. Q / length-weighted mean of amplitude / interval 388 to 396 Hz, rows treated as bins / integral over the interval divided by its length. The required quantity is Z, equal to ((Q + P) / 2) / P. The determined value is 0.92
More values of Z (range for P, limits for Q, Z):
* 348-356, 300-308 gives 1.04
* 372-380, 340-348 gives 0.99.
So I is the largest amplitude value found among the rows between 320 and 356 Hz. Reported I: 200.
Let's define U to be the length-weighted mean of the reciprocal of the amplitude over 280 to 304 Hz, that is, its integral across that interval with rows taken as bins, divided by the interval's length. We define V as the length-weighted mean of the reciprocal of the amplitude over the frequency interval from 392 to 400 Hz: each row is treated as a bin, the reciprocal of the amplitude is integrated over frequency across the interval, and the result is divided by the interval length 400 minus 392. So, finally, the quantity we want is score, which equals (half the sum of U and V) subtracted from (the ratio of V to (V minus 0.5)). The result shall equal -0.0190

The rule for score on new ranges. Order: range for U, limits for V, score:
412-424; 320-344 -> -0.0159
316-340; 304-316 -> -0.0163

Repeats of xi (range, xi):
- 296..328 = 5.21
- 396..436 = 5.25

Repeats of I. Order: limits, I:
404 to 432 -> 209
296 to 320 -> 193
